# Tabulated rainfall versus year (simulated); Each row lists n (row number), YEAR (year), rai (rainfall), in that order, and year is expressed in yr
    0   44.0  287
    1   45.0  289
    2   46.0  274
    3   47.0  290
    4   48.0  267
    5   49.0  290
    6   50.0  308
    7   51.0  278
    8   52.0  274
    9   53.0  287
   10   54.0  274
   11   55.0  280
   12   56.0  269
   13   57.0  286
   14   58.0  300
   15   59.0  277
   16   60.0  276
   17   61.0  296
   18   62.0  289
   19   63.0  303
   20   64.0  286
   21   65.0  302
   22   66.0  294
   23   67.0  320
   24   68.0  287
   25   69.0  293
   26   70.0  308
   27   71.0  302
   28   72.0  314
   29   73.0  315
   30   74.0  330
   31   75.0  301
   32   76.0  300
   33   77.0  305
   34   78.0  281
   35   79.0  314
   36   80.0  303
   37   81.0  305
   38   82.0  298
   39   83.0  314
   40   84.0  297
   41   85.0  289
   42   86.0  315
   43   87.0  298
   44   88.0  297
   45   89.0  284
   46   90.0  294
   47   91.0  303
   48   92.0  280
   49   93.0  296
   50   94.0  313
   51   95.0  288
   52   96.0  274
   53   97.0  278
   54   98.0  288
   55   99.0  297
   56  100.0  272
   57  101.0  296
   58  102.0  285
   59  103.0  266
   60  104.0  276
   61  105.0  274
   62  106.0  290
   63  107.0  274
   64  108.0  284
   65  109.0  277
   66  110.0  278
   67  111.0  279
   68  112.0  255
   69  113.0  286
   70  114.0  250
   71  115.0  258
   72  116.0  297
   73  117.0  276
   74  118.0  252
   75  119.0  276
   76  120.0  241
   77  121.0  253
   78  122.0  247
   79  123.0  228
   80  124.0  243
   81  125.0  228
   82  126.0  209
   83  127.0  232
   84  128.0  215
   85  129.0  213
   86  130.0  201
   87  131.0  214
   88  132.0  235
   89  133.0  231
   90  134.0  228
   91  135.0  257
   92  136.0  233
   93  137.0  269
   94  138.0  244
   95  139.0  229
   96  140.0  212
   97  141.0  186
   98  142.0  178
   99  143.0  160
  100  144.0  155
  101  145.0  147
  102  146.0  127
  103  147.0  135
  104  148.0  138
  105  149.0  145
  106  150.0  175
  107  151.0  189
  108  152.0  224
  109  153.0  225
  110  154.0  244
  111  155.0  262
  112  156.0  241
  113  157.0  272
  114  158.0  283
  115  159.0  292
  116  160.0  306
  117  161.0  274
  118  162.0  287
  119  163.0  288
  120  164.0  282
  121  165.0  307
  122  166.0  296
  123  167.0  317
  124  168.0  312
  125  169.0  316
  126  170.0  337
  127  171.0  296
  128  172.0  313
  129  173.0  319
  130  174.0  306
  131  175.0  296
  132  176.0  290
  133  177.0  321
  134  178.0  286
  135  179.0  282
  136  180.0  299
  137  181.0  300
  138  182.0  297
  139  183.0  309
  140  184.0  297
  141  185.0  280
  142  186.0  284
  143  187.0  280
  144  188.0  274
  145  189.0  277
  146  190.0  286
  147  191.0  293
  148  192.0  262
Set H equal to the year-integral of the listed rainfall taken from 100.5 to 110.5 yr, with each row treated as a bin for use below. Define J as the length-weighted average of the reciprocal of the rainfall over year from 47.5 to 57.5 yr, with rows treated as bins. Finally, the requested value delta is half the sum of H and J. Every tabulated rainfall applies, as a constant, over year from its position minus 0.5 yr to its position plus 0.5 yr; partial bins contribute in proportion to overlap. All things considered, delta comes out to 1400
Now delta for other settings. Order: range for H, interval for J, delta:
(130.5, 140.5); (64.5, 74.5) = 1176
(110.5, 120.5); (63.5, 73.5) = 1335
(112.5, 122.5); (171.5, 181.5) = 1318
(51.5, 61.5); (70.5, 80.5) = 1410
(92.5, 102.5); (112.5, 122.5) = 1444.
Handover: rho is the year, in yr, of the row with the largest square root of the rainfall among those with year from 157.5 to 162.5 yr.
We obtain 160.0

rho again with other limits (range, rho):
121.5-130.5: 122.0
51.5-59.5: 58.0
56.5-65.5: 63.0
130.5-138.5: 137.0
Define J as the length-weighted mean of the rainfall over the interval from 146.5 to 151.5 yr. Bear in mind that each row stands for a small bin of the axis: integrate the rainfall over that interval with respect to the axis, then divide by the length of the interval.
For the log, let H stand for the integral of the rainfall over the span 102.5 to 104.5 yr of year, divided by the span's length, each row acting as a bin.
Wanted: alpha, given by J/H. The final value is 0.6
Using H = 271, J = 156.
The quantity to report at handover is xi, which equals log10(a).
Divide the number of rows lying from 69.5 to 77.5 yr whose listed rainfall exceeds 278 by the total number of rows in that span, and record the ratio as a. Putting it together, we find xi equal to 0.00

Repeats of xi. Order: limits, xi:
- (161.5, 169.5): 0.00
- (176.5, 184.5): 0.00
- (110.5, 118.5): -0.43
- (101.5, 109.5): -0.43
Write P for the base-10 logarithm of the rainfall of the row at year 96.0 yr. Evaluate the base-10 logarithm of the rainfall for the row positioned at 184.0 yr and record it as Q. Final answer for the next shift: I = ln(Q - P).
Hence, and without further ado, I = -3.4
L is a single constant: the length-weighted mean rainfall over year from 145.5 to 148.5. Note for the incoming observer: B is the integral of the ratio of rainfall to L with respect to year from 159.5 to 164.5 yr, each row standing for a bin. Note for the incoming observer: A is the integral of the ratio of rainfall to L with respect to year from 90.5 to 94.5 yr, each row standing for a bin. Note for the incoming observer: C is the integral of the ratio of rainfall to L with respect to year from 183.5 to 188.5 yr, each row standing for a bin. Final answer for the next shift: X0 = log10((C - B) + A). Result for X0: 0.94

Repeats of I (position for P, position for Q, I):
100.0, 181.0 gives -3.2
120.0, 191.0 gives -2.5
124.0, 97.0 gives -2.8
